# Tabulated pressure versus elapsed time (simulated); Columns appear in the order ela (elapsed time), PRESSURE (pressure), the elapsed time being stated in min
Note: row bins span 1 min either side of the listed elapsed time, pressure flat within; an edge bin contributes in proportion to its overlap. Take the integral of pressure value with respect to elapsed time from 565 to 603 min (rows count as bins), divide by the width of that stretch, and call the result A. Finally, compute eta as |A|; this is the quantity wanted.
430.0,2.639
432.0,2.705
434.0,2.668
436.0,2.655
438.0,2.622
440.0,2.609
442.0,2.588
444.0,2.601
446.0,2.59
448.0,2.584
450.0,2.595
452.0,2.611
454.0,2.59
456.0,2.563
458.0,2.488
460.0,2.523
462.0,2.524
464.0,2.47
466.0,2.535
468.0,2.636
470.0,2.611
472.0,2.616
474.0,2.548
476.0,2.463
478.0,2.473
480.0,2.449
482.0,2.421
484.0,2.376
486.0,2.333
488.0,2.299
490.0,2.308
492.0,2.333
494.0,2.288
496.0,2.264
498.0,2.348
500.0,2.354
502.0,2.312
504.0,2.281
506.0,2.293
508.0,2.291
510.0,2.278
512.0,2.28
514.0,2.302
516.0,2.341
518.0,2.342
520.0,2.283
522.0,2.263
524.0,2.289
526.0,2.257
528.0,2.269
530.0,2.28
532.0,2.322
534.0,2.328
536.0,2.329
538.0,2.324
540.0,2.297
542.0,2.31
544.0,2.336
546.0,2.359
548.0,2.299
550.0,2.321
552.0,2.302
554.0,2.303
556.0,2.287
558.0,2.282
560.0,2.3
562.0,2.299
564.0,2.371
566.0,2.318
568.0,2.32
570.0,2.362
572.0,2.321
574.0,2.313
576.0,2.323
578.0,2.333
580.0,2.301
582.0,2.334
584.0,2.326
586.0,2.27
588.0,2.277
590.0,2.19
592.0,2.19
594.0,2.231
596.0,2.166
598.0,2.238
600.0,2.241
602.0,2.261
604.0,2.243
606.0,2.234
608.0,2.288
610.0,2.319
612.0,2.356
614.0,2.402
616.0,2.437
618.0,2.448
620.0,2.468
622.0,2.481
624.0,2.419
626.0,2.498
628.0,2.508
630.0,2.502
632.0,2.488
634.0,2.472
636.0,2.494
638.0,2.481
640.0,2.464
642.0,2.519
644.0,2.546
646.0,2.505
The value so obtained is 2.28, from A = 2.28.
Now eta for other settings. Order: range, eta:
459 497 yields 2.45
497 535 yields 2.30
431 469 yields 2.59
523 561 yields 2.30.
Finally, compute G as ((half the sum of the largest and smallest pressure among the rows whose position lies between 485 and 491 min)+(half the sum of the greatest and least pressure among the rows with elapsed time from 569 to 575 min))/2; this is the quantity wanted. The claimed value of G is 2.33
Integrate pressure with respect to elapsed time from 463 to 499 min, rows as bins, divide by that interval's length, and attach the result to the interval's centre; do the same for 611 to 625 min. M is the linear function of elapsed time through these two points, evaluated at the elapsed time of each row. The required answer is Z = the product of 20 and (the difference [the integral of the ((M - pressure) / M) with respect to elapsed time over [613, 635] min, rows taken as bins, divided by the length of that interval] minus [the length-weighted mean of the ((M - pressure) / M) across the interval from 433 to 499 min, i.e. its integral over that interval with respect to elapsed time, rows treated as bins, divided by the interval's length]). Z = 0.3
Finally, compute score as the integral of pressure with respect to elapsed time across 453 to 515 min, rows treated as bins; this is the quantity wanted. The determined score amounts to 150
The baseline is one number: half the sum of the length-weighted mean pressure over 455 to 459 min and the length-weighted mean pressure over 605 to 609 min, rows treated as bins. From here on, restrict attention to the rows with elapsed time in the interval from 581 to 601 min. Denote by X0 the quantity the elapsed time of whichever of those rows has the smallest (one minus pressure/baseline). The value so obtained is 582.0 min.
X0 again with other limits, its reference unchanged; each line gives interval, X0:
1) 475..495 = 478.0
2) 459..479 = 468.0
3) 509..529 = 518.0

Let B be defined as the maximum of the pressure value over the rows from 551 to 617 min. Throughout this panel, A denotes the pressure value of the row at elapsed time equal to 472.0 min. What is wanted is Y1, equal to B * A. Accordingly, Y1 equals 6.4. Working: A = 2.616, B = 2.437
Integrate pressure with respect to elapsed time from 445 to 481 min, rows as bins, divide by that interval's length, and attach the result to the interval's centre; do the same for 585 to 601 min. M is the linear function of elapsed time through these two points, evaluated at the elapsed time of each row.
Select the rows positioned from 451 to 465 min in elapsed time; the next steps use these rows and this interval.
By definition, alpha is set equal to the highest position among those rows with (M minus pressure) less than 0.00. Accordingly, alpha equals 454.0 min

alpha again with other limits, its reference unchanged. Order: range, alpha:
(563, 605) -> 604.0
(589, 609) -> 608.0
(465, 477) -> 474.0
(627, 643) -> 642.0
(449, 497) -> 474.0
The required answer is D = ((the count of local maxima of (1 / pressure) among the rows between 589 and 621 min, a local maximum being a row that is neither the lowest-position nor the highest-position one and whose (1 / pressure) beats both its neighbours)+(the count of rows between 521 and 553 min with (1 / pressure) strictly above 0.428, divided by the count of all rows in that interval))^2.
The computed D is 9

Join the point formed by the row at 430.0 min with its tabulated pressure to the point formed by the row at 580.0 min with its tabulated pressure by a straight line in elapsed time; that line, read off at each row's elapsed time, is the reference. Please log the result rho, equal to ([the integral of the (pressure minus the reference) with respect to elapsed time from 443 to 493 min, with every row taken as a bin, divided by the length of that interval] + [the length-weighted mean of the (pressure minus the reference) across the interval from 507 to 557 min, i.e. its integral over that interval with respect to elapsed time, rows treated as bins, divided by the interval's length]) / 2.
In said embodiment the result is -0.08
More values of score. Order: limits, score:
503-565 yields 143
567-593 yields 60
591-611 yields 45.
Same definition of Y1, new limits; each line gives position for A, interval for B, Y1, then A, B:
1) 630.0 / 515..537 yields 5.9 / 2.502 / 2.342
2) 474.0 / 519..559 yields 6.0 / 2.548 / 2.359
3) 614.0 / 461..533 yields 6.3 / 2.402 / 2.636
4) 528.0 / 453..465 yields 5.9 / 2.269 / 2.59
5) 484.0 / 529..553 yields 5.6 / 2.376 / 2.359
